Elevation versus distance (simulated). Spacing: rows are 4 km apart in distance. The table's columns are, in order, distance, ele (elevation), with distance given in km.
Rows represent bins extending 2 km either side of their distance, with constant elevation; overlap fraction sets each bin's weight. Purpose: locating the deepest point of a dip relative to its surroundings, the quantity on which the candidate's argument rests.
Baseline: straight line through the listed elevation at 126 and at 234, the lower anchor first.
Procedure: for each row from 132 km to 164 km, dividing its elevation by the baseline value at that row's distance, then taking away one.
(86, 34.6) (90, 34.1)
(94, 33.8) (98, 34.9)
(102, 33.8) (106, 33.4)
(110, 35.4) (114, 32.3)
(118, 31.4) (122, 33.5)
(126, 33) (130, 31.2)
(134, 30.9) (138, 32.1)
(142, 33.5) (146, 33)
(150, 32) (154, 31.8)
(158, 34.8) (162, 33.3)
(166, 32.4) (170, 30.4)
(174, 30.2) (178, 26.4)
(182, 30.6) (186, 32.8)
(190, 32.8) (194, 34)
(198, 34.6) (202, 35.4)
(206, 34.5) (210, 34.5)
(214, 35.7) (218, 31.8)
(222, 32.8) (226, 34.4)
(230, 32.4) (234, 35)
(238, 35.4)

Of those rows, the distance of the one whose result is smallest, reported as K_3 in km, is 134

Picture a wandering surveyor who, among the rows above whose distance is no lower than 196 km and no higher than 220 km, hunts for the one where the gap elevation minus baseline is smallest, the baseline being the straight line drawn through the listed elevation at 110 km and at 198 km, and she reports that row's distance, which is 218 km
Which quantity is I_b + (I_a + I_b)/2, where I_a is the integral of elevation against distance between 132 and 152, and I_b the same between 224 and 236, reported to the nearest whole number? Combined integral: 934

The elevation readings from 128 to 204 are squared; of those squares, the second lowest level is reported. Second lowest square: 912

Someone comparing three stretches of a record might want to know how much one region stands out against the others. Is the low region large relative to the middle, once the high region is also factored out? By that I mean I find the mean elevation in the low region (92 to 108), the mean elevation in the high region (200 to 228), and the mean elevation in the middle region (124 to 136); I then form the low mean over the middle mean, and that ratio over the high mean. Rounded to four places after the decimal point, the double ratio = 0.0314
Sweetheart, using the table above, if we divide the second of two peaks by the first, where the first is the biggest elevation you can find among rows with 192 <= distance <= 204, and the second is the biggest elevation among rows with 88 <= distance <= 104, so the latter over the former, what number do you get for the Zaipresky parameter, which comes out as 0.99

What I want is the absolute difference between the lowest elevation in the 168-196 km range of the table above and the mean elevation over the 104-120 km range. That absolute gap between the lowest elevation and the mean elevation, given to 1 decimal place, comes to 6.7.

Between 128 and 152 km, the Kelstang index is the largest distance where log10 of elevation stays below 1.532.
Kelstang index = 150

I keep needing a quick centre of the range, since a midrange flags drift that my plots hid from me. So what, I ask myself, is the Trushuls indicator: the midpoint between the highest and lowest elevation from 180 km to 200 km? 32.6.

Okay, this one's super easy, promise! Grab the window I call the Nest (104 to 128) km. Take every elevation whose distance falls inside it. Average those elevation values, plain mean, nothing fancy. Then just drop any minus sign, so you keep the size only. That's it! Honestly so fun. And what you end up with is 33.2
